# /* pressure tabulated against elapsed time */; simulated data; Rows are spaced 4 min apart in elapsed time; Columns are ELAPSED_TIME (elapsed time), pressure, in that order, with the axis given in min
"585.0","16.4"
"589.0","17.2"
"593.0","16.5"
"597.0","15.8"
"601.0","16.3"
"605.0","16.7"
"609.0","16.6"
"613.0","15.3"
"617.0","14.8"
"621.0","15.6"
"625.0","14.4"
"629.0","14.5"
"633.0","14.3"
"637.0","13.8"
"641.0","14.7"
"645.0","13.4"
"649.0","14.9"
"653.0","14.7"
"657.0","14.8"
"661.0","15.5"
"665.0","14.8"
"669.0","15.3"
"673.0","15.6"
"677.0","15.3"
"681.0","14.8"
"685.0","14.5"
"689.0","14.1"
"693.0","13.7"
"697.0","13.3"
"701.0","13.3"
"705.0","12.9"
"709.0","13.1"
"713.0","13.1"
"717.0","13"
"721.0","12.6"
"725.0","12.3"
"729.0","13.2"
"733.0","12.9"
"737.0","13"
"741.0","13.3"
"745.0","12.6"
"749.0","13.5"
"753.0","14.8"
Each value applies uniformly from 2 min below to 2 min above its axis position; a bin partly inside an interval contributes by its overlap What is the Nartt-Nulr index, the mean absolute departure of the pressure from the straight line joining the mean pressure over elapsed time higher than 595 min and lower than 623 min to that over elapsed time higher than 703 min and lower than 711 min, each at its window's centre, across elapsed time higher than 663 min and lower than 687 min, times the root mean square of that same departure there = 1.3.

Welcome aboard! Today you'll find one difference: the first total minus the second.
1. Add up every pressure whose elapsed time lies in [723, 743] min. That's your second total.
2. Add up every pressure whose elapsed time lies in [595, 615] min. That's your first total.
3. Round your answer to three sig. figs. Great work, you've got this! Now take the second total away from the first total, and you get 16.0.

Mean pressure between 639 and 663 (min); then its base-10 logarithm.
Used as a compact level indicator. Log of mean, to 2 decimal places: 1.17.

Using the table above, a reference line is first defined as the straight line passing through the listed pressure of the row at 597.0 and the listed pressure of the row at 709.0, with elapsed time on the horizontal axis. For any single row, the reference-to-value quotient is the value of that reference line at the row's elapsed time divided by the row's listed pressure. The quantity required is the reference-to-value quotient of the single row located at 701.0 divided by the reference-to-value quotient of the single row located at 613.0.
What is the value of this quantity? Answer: 0.99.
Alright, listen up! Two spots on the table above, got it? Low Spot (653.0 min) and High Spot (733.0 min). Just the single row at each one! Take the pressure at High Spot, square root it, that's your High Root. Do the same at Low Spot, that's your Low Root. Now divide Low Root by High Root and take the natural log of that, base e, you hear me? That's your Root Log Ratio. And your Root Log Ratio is 0.065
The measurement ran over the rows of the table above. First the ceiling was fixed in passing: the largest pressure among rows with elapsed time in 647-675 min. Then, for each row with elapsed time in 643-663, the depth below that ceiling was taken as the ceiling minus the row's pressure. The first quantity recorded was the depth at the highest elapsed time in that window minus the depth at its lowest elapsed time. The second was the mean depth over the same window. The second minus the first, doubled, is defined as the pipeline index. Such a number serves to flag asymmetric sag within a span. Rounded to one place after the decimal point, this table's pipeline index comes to 6.1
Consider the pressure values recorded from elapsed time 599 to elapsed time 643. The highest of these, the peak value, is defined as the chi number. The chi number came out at 16.7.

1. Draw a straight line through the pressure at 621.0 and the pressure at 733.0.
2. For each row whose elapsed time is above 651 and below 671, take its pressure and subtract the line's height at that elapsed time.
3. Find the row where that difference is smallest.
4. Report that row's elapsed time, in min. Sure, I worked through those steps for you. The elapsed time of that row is 653.0 min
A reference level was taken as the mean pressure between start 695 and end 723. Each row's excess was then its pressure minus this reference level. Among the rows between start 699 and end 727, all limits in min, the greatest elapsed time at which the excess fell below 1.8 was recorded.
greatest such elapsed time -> 725.0 min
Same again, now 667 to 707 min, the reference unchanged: 705.0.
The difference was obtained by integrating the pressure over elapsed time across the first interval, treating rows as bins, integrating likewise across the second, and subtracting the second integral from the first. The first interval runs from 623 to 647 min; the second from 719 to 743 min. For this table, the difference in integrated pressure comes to 31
